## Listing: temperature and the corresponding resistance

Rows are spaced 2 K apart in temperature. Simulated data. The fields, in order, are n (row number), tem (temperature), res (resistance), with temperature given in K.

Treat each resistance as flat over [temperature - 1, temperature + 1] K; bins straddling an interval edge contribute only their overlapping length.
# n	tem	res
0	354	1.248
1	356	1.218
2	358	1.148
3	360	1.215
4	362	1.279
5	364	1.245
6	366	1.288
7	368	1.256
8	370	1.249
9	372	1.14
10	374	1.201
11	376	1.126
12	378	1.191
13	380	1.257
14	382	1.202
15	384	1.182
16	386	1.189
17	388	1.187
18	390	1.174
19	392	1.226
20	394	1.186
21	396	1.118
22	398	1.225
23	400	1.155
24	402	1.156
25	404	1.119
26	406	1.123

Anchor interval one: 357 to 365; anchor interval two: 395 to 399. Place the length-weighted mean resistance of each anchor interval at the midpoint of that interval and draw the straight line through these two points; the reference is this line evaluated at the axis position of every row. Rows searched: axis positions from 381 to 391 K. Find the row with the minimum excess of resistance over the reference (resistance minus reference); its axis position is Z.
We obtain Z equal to 384 K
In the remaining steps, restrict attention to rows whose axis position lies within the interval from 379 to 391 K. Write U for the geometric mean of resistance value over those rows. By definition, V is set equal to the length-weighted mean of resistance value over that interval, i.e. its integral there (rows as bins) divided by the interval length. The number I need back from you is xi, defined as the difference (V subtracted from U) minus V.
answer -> -1.20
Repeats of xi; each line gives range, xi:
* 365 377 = -1.21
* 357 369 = -1.24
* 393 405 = -1.16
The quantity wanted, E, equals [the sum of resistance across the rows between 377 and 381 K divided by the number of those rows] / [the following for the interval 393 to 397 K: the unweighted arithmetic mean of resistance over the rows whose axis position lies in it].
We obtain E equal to 1.06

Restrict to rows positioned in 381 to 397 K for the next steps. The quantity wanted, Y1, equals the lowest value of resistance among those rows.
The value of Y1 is 1.118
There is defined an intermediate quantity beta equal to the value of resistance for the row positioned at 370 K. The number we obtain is 1.249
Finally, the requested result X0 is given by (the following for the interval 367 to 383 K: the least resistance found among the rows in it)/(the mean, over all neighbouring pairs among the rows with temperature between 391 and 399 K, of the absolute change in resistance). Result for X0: 16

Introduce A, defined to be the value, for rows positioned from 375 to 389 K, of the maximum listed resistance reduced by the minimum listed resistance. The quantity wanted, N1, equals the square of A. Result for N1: 0.0172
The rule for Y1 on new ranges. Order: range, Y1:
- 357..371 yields 1.148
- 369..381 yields 1.126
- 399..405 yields 1.119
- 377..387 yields 1.182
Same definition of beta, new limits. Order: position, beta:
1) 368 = 1.256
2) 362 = 1.279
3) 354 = 1.248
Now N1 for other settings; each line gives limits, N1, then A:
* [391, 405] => 0.0117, 0.108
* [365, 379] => 0.0262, 0.162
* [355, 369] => 0.0196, 0.140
